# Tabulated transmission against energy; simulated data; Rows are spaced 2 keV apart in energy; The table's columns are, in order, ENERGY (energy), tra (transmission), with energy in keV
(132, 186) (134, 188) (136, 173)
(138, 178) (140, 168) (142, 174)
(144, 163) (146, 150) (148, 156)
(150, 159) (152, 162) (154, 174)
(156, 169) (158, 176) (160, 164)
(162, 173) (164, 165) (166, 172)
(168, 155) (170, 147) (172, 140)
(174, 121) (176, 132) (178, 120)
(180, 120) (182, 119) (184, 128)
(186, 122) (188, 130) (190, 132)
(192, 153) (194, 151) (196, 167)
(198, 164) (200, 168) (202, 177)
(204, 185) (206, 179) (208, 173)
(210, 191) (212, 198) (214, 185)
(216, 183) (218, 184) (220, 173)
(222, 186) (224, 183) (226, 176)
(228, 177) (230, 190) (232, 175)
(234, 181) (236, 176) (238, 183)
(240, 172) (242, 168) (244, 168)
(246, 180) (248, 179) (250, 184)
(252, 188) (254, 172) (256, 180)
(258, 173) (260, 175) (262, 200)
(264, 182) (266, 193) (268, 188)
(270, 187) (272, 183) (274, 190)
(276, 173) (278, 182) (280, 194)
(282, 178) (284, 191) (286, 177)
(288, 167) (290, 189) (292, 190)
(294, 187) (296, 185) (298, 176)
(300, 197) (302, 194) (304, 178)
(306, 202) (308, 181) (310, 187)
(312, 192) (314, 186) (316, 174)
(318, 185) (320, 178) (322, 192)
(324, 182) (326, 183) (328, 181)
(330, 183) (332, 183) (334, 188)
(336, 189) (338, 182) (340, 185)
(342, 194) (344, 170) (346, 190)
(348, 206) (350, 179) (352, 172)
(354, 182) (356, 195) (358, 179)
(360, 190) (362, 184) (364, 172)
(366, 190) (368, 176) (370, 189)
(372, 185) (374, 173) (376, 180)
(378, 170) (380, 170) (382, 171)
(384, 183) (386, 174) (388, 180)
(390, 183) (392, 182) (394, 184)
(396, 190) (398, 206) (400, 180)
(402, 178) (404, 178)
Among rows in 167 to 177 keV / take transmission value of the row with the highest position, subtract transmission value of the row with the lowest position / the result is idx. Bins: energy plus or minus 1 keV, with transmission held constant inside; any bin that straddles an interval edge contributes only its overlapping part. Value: -23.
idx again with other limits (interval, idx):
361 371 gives 5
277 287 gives -5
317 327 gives -2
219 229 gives 4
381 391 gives 12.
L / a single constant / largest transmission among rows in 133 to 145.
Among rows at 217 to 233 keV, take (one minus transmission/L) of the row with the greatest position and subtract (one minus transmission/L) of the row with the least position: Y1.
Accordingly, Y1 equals 0.048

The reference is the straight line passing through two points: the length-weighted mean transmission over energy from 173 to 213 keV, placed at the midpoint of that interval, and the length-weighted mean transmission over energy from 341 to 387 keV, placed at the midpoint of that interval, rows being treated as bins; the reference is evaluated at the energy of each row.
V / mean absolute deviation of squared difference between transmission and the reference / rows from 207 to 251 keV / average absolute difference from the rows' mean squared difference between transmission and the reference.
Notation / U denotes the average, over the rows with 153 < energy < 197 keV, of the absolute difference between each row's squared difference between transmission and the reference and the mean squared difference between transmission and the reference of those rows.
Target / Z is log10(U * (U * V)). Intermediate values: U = 286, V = 327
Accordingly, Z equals 7.4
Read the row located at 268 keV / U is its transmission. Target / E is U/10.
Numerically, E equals 18.8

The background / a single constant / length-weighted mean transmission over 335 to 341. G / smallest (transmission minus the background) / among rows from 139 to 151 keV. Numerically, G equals -35.3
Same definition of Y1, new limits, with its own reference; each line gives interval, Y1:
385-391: -0.048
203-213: -0.069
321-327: 0.048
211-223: 0.064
